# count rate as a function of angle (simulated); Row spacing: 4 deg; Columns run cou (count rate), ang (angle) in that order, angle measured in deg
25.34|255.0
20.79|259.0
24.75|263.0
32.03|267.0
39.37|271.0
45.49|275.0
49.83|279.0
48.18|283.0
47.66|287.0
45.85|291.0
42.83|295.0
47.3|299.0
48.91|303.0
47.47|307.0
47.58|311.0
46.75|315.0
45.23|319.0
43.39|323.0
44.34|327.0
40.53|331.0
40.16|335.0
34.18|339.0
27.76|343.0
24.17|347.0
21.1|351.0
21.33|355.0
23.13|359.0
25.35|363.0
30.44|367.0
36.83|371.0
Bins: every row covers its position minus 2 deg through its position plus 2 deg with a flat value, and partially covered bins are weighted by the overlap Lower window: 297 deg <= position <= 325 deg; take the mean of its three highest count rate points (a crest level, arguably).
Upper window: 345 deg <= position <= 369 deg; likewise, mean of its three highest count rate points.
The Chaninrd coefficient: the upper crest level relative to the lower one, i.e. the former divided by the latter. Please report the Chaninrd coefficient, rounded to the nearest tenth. 0.6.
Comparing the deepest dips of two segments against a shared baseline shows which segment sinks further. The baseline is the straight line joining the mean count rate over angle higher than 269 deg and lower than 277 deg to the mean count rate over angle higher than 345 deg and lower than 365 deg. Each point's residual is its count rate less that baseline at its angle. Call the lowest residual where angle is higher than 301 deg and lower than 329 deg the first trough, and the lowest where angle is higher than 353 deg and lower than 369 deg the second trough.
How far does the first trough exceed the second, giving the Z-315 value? 14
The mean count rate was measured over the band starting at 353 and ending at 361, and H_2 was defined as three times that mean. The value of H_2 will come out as 67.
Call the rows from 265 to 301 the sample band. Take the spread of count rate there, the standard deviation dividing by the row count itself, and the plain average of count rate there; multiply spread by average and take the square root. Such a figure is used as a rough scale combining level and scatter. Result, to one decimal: 15.2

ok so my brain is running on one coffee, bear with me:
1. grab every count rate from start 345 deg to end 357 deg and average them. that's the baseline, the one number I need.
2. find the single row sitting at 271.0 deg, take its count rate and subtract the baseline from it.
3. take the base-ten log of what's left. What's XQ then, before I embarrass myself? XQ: 1.23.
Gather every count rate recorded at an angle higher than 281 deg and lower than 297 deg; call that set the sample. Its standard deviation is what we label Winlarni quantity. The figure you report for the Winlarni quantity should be 2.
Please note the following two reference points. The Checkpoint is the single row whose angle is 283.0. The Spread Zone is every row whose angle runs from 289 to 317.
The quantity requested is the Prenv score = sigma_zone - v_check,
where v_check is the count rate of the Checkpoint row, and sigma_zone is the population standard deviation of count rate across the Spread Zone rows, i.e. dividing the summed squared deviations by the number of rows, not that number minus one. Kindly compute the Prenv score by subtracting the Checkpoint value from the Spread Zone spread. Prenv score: -46.4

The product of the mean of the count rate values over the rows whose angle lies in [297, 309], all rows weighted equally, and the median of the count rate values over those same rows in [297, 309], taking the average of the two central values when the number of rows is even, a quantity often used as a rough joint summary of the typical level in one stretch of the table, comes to 2273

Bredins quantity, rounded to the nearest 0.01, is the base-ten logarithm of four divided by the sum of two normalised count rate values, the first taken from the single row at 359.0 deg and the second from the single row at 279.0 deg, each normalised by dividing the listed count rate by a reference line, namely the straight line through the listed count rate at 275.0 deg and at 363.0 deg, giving 0.30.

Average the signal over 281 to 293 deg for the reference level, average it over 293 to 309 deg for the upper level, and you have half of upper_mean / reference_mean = 0.49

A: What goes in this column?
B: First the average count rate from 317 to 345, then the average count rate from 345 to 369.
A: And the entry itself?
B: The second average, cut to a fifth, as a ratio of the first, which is 0.12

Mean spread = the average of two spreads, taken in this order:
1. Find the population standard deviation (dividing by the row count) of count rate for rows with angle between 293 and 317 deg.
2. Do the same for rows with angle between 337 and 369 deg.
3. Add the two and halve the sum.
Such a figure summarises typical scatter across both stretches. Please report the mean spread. 3.1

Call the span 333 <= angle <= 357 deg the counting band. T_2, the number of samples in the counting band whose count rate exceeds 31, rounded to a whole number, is 2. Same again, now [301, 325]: 6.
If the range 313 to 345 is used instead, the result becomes 7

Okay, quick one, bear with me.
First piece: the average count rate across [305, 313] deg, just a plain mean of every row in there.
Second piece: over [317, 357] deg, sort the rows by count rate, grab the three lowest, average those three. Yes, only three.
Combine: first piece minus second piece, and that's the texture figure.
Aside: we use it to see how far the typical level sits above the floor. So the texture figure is 25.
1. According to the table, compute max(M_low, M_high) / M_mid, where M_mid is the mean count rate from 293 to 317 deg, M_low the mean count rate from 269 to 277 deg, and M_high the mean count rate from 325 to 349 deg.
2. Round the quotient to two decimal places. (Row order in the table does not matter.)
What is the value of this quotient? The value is 0.91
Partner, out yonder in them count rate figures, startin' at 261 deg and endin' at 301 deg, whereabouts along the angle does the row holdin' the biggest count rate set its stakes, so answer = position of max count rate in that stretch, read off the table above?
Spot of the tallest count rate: 279.0 deg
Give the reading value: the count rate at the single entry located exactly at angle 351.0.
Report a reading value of 21.1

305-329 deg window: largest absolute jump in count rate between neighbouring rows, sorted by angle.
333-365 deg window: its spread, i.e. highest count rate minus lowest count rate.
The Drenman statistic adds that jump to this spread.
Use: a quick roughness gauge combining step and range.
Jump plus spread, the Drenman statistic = 21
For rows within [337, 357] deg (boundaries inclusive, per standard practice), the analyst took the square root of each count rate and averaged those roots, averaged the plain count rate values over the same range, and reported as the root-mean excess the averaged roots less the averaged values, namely -21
